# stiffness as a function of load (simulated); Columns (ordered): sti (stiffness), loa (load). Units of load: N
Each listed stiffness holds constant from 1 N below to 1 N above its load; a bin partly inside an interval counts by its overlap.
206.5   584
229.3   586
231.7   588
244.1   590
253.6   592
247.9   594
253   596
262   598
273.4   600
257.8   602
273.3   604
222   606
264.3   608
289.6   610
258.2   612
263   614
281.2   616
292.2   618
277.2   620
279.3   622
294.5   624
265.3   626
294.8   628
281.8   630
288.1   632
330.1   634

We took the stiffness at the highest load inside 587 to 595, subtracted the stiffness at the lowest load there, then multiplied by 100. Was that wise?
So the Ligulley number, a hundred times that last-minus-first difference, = 1620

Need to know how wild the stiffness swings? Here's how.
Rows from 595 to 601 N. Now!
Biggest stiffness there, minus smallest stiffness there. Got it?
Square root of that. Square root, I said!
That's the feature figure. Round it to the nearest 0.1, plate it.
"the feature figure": 4.5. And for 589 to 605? 5.4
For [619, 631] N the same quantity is 5.4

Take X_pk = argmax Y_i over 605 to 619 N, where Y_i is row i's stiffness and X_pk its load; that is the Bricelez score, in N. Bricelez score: 618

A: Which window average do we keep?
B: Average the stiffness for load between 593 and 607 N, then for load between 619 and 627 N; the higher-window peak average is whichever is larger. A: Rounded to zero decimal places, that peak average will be 279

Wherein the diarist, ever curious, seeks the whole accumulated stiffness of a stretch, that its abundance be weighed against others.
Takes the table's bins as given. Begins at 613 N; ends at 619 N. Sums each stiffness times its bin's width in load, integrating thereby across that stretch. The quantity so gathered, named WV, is 1673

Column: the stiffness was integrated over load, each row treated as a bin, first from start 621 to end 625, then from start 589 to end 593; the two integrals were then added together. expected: 2143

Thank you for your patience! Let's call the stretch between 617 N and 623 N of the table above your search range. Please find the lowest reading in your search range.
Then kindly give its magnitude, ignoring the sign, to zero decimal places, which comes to 277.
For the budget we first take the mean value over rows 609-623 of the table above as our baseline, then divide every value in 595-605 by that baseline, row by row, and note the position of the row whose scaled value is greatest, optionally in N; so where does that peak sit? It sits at 600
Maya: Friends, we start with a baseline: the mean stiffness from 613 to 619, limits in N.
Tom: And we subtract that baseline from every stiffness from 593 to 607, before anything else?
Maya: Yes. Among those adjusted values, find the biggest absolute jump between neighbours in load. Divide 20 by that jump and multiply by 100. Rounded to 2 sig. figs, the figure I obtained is 39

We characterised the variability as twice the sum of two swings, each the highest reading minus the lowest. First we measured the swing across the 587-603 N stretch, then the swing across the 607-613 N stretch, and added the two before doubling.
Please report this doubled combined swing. 146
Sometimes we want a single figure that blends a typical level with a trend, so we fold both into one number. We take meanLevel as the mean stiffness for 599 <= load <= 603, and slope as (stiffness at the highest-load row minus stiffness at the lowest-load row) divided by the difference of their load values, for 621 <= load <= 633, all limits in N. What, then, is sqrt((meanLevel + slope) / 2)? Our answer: 11.54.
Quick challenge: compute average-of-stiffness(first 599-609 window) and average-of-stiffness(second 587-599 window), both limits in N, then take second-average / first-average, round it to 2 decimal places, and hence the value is 0.96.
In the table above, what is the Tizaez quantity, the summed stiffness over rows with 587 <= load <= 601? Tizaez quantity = 1766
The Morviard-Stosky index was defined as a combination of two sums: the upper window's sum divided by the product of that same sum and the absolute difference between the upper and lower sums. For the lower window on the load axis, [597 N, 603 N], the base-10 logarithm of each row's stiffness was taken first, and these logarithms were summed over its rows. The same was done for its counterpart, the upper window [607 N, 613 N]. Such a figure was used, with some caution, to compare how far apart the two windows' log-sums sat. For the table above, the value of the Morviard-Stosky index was 34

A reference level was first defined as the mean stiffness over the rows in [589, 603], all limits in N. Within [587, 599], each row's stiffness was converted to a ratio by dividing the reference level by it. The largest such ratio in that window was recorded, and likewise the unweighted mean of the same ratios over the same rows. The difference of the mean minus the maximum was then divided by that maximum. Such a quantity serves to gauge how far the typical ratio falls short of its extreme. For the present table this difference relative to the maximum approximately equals -0.067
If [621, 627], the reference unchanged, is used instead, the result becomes -0.050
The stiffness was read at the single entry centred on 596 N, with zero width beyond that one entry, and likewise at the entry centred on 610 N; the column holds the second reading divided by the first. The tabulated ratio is 1.14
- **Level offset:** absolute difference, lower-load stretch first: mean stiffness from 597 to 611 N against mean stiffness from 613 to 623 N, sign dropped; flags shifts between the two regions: 15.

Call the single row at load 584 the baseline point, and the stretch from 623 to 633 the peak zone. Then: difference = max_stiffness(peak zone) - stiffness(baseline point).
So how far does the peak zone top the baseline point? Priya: 88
